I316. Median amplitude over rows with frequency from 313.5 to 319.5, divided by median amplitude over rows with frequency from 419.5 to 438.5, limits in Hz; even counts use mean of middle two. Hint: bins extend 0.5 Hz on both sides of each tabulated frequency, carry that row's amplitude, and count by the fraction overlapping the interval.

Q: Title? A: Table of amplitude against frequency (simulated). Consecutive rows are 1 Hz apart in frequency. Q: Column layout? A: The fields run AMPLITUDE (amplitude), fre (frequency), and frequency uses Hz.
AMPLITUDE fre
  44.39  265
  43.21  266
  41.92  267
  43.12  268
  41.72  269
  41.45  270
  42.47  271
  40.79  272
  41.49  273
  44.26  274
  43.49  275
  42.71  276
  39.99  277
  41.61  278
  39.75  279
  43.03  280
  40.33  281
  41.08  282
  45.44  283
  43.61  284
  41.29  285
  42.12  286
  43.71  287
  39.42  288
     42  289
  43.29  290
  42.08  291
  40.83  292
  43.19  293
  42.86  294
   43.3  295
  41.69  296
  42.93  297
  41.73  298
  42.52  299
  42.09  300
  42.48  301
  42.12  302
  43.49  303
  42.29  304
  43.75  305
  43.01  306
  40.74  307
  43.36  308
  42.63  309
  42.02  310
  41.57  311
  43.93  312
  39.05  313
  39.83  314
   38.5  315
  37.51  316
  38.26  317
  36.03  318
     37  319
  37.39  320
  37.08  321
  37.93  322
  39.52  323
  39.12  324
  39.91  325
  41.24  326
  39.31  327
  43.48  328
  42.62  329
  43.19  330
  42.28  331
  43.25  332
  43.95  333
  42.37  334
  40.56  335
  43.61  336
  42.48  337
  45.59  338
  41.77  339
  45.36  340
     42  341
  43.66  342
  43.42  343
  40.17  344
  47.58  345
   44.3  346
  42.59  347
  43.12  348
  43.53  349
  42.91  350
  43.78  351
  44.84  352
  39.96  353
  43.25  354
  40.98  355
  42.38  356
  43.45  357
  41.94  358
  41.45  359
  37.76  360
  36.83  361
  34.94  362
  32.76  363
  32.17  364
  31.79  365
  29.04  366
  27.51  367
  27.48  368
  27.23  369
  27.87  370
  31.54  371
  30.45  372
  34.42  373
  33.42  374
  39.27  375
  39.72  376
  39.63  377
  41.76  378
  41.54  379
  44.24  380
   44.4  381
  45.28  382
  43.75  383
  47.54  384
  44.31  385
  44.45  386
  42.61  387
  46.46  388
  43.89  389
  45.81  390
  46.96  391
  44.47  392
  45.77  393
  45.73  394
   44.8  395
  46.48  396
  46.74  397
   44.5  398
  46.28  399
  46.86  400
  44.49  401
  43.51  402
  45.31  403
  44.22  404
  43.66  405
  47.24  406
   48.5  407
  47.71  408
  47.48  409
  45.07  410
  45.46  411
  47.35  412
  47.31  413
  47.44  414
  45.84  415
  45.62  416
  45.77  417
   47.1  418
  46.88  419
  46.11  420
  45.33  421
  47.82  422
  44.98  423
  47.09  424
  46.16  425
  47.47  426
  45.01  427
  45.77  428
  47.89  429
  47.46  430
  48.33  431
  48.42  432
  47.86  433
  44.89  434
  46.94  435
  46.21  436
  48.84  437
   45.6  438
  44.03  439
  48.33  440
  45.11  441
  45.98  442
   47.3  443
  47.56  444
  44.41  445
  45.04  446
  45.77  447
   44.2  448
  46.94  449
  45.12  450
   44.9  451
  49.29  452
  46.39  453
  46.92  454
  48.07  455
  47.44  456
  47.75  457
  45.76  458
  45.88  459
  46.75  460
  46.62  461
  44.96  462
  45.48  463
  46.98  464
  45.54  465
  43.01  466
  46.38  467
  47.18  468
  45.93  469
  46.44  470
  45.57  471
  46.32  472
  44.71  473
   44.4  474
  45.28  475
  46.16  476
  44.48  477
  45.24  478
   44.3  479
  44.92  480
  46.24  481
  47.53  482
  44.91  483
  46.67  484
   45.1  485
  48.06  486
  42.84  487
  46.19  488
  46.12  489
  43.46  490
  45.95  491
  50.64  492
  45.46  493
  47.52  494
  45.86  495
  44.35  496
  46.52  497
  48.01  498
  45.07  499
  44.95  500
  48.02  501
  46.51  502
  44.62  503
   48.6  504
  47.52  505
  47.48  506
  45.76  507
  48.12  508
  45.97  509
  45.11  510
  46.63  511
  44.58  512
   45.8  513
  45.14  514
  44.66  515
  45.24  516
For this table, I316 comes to 0.81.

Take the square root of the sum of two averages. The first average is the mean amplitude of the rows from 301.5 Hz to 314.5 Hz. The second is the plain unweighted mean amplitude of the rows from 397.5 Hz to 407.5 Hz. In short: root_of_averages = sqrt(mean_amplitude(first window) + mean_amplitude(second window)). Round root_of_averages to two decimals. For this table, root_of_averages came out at 9.36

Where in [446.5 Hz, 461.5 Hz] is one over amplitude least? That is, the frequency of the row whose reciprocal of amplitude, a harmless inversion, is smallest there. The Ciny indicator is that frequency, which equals 452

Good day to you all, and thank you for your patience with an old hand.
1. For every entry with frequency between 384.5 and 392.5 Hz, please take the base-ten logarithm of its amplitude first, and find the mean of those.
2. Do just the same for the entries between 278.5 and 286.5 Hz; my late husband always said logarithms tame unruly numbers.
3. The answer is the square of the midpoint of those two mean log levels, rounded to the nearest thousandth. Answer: 2.682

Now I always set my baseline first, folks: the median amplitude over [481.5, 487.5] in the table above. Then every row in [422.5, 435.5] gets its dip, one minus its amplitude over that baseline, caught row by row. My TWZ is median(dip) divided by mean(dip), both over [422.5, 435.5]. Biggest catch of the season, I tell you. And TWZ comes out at 1.33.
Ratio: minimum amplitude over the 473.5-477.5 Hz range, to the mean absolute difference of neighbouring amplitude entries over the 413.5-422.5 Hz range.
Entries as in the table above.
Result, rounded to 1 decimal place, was 47.0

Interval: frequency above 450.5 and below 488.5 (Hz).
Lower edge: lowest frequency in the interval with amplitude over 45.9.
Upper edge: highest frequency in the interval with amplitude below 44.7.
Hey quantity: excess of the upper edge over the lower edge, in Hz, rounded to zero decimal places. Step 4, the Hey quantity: 35 Hz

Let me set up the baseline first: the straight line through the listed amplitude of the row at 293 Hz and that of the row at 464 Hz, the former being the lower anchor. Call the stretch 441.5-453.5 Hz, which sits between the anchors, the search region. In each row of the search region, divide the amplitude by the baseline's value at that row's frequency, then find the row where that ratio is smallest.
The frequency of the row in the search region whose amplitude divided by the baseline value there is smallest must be 448 Hz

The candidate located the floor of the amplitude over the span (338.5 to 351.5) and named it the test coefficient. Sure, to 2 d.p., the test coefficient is 40.17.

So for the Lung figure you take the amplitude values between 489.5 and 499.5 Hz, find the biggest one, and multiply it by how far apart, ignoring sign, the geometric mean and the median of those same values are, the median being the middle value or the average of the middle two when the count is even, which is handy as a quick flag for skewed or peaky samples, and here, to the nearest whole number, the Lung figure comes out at 17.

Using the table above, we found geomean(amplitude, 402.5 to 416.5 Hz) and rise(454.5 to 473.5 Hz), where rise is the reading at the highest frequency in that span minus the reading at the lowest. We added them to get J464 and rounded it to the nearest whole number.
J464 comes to 43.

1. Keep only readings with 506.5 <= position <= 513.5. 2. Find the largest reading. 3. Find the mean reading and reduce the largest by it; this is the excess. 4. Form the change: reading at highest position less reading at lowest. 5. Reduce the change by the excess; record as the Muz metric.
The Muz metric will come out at -2.1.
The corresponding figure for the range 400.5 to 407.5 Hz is 0.8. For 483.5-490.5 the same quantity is -5.8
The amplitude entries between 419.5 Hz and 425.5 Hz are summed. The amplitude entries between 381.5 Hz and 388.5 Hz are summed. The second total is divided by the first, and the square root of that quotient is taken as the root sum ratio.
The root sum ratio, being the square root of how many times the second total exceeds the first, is 1.1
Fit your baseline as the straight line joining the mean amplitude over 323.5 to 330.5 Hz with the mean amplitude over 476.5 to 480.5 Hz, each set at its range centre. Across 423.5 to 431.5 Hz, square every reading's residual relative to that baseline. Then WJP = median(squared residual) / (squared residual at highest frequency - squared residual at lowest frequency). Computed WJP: 1.5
